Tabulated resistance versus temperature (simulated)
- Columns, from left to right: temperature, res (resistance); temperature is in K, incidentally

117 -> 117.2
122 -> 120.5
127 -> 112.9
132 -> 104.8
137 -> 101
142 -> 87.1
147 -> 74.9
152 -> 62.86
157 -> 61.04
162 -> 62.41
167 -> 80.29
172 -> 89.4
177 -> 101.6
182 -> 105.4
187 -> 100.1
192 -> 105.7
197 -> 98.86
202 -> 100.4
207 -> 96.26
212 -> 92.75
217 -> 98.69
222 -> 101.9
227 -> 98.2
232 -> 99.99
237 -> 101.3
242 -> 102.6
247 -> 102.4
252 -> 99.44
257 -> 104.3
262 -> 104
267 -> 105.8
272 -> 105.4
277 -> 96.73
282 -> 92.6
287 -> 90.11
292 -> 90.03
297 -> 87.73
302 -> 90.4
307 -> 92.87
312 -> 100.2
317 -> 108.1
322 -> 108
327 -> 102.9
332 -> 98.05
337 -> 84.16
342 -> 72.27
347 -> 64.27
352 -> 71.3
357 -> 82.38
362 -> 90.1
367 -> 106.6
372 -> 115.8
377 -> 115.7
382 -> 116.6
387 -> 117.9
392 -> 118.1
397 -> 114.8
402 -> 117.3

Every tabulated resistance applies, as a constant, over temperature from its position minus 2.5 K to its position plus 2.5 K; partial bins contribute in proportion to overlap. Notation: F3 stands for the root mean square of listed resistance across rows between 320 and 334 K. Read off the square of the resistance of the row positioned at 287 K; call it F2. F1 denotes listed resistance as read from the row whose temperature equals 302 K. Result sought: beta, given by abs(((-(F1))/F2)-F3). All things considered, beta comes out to 103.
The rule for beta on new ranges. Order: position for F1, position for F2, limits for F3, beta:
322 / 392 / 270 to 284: 98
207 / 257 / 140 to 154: 76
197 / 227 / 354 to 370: 94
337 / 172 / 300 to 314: 95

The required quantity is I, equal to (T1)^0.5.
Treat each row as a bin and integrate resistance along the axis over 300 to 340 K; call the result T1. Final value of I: 62.6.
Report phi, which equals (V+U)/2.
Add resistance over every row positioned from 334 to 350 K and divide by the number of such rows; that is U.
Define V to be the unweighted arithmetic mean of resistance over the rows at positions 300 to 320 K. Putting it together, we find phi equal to 86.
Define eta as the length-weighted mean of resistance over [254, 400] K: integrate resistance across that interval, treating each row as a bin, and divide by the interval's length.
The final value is 98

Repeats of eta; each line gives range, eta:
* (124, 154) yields 92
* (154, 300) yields 96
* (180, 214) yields 100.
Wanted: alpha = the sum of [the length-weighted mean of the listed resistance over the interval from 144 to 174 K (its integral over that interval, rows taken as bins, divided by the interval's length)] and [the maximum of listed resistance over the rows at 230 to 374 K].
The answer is 188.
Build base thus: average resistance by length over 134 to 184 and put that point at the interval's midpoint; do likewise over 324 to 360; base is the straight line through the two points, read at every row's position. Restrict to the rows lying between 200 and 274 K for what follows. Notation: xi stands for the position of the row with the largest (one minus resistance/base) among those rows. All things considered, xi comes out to 212 K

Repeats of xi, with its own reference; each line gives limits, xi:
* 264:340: 337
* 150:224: 157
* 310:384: 347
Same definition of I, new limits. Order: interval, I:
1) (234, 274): 64.2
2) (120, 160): 60.0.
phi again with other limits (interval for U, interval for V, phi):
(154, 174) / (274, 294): 83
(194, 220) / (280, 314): 95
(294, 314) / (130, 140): 98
